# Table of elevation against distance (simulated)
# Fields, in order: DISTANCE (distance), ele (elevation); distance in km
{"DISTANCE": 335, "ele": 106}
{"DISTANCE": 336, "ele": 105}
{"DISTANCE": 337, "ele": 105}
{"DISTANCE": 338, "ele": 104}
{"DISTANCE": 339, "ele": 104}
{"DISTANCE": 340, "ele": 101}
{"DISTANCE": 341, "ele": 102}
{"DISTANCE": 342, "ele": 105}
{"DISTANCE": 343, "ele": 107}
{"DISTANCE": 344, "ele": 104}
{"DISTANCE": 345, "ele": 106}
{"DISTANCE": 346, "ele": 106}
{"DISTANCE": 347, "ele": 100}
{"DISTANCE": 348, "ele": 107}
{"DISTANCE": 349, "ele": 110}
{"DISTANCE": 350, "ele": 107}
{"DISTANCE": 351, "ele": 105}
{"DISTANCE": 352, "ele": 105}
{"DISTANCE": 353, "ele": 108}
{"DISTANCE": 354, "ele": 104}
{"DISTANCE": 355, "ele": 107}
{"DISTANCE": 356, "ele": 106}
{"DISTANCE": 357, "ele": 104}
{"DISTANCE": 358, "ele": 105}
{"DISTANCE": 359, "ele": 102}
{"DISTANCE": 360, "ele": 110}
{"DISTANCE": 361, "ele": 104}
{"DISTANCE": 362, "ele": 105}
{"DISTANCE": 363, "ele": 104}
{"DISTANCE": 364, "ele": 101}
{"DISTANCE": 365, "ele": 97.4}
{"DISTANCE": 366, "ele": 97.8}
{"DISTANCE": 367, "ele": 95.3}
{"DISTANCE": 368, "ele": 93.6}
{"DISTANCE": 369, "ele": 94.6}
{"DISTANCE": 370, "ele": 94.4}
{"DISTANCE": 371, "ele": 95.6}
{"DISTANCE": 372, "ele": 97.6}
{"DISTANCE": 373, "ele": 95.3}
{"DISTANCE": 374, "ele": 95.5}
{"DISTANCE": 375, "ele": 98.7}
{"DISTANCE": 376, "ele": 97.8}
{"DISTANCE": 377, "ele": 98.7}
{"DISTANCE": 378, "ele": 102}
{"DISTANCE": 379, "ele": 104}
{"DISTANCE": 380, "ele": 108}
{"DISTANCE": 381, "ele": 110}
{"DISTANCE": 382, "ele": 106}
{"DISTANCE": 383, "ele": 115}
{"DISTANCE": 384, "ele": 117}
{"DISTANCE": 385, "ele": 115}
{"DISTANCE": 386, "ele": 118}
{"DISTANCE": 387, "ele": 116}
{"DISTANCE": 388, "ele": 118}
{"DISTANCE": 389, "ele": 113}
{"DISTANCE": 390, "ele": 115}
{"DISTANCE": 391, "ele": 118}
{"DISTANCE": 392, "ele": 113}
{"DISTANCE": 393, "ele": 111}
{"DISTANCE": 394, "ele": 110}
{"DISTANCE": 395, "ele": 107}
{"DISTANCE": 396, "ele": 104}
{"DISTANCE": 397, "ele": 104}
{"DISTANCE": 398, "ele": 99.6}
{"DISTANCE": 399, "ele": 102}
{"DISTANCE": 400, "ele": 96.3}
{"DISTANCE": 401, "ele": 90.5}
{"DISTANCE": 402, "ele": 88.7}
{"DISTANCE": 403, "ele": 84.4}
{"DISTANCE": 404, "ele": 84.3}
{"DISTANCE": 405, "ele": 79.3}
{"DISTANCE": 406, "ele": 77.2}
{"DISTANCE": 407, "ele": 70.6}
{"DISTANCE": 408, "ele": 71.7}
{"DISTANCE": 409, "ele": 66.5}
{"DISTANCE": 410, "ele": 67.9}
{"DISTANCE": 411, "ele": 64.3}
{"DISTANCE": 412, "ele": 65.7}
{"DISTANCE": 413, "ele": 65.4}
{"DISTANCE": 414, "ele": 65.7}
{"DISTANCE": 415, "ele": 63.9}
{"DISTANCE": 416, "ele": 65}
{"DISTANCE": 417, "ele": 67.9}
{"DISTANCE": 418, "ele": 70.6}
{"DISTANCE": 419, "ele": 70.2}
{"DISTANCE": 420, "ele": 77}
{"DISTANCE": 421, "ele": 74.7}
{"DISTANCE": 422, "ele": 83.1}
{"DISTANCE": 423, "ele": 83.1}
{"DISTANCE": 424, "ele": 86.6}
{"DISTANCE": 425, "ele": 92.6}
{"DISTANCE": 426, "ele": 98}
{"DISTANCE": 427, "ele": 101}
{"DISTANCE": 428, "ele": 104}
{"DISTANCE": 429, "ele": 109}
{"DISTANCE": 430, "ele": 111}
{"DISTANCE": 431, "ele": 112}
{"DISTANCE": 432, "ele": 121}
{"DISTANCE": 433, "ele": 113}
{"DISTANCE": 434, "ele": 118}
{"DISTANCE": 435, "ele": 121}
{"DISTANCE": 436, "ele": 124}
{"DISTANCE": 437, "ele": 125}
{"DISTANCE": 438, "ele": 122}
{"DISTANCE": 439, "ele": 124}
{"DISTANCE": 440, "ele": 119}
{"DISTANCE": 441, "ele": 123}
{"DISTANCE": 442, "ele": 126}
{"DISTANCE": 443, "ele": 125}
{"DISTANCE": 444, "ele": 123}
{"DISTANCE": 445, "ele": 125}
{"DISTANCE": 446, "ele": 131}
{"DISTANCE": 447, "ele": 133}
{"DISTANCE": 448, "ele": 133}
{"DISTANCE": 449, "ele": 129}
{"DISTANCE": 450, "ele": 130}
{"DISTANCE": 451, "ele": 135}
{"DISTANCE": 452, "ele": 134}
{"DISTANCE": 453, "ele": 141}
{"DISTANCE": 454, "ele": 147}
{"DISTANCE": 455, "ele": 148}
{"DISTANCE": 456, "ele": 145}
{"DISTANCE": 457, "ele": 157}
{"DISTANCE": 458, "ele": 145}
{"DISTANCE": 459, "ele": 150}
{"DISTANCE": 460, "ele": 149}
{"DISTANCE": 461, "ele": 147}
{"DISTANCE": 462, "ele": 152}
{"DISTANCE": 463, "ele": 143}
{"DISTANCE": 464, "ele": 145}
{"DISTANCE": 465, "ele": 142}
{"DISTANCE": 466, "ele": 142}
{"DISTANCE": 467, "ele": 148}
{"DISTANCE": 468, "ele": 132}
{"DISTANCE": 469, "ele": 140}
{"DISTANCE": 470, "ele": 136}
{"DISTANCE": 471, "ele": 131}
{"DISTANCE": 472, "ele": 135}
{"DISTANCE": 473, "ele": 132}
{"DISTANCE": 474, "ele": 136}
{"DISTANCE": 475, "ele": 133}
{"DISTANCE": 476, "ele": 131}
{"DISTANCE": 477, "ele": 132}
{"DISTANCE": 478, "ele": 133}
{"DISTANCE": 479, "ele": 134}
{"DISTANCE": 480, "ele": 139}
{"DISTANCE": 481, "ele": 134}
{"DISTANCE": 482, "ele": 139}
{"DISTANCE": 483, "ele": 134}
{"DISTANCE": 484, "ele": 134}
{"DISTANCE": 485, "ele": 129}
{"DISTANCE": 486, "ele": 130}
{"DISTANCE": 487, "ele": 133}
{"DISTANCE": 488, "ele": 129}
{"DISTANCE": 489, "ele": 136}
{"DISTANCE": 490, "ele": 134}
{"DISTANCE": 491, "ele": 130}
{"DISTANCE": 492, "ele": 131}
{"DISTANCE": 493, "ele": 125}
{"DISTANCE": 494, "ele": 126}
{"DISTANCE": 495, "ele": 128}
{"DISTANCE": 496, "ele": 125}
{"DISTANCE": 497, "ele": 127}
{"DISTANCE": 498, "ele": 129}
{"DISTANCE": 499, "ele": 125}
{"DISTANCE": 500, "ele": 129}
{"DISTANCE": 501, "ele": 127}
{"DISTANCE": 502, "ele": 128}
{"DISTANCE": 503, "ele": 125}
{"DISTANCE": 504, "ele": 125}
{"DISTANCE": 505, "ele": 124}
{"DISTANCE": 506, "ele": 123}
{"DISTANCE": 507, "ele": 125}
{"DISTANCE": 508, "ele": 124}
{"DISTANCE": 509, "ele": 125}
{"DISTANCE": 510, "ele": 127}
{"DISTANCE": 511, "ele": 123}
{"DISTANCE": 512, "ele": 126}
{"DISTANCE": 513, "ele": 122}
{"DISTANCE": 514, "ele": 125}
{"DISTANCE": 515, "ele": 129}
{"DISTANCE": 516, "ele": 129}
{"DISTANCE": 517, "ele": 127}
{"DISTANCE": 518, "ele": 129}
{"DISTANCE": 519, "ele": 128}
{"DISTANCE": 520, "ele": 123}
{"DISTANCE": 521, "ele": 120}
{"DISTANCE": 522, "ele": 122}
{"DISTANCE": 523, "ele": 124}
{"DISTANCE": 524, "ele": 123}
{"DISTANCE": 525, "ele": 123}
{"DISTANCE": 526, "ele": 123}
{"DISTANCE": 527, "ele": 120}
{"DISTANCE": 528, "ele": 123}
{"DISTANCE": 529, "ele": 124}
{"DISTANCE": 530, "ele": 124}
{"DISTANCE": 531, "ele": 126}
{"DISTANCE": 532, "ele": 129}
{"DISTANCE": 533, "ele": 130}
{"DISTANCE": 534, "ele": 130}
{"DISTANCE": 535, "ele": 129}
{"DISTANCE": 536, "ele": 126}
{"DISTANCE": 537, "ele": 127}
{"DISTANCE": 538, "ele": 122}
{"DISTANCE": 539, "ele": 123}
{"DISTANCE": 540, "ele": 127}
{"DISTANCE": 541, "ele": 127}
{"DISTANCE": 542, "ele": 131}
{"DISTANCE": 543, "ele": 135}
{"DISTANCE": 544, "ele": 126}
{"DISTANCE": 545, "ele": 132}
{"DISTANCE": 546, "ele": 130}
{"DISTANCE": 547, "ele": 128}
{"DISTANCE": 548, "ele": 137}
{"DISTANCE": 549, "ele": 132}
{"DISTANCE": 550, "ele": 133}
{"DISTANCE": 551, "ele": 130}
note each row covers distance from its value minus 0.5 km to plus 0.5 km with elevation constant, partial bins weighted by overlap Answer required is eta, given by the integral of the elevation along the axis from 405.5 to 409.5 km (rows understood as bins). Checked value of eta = 286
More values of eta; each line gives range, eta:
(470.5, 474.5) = 534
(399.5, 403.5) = 360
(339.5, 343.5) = 415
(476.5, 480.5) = 538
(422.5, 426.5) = 360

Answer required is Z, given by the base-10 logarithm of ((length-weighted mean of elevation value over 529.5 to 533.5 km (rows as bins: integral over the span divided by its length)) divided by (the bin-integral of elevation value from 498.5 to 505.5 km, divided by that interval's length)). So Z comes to 0.00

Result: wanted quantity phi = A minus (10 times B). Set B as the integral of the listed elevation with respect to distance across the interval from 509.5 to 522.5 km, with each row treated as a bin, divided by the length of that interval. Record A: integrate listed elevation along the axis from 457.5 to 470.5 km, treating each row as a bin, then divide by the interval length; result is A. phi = -1110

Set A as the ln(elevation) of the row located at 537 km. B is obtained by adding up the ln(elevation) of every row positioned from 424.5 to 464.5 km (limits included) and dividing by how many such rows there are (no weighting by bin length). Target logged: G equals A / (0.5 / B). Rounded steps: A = 4.84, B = 4.85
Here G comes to 47.0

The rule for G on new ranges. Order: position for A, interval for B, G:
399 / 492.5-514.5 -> 44.7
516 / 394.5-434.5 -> 43.2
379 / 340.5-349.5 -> 43.2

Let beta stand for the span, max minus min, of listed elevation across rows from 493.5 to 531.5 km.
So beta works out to 9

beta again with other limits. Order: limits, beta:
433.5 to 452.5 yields 17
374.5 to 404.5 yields 34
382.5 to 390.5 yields 5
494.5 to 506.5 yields 6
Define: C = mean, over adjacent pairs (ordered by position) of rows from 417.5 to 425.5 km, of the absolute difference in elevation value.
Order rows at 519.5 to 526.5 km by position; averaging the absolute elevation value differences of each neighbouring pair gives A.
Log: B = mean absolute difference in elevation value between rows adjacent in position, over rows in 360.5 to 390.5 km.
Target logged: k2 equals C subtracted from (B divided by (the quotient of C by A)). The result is -3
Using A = 1.3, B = 2.3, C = 3.9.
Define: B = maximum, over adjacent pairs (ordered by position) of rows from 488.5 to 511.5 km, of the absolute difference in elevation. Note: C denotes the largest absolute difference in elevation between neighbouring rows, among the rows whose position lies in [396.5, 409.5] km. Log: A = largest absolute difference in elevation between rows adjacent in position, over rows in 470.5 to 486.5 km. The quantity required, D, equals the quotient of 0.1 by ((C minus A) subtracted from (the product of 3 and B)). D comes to 0.0061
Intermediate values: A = 5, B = 6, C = 6.6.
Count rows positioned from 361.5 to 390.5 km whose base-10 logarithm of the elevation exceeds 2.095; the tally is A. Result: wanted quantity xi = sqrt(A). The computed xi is 0.0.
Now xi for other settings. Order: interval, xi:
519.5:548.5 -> 4.0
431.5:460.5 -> 4.4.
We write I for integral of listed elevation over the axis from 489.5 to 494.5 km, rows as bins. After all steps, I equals 646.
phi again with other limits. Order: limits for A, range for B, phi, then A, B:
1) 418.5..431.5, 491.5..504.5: -1177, 92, 127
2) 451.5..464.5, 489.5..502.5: -1134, 146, 128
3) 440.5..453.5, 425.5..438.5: -1008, 130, 114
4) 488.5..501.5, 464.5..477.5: -1233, 129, 136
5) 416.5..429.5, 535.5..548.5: -1199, 86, 129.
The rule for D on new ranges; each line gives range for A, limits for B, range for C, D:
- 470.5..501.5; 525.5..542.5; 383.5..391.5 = 0.0059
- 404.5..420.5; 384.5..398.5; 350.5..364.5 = 0.0072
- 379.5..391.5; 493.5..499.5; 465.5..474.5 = 0.0200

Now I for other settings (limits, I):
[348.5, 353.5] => 535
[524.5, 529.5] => 613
